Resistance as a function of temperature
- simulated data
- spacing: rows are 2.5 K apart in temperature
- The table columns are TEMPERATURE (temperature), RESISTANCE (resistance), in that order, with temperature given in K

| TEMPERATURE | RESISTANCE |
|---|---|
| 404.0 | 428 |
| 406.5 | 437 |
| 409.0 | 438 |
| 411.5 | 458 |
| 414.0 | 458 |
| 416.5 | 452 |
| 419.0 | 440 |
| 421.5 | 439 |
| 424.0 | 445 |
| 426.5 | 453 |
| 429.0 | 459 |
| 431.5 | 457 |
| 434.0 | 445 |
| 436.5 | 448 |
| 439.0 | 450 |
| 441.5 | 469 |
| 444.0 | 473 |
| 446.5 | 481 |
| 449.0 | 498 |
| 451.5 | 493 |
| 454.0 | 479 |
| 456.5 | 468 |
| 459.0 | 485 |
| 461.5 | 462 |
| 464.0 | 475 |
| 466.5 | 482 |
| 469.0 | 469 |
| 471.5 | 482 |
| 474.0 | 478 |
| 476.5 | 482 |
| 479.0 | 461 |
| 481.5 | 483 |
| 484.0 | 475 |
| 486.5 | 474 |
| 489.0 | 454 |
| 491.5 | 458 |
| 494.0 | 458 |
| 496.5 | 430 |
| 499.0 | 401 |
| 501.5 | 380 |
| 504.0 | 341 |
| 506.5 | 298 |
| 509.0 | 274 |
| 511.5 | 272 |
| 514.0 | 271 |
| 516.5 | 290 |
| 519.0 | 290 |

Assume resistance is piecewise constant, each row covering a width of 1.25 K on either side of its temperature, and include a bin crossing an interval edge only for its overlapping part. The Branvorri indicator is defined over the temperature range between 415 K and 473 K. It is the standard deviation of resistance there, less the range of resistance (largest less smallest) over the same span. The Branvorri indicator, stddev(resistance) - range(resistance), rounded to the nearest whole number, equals -42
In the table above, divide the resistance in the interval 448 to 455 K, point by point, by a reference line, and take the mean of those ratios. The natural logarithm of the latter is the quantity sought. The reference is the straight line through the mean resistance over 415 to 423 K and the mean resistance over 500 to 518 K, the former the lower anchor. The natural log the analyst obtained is 0.22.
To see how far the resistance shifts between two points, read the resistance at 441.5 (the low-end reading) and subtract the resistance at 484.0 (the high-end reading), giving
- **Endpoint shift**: -6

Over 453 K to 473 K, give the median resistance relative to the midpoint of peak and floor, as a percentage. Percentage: 101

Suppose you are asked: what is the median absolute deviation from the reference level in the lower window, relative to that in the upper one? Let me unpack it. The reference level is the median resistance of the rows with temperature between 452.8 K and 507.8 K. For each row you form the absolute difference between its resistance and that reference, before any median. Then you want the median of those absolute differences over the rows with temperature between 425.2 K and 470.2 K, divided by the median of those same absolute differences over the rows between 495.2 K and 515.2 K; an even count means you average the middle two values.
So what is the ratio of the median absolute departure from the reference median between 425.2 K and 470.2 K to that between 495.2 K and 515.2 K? 0.1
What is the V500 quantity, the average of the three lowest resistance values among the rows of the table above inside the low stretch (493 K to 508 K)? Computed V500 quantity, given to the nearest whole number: 340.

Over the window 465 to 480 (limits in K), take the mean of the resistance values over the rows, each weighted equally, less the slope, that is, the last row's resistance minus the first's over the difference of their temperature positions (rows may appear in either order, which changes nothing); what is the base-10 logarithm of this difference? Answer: 2.68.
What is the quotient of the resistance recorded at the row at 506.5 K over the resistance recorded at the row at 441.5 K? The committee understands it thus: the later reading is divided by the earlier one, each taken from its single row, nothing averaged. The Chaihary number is 0.64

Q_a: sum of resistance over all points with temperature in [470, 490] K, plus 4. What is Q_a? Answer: 3793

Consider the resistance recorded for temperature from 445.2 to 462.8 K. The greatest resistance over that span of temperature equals 498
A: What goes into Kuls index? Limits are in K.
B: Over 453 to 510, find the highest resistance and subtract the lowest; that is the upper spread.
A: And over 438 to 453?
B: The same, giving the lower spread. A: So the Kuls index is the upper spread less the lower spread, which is 163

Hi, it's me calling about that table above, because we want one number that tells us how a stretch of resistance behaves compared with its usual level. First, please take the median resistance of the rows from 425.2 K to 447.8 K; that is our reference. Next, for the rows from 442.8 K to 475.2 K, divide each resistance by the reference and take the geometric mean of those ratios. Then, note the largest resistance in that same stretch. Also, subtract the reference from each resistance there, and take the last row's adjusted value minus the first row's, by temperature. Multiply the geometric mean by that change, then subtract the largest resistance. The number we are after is -493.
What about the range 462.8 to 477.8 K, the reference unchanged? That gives -475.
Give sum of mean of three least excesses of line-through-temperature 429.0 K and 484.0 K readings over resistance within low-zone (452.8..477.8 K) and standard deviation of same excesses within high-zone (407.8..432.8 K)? -6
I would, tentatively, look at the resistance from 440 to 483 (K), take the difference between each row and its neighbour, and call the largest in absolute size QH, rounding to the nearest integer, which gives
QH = 23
